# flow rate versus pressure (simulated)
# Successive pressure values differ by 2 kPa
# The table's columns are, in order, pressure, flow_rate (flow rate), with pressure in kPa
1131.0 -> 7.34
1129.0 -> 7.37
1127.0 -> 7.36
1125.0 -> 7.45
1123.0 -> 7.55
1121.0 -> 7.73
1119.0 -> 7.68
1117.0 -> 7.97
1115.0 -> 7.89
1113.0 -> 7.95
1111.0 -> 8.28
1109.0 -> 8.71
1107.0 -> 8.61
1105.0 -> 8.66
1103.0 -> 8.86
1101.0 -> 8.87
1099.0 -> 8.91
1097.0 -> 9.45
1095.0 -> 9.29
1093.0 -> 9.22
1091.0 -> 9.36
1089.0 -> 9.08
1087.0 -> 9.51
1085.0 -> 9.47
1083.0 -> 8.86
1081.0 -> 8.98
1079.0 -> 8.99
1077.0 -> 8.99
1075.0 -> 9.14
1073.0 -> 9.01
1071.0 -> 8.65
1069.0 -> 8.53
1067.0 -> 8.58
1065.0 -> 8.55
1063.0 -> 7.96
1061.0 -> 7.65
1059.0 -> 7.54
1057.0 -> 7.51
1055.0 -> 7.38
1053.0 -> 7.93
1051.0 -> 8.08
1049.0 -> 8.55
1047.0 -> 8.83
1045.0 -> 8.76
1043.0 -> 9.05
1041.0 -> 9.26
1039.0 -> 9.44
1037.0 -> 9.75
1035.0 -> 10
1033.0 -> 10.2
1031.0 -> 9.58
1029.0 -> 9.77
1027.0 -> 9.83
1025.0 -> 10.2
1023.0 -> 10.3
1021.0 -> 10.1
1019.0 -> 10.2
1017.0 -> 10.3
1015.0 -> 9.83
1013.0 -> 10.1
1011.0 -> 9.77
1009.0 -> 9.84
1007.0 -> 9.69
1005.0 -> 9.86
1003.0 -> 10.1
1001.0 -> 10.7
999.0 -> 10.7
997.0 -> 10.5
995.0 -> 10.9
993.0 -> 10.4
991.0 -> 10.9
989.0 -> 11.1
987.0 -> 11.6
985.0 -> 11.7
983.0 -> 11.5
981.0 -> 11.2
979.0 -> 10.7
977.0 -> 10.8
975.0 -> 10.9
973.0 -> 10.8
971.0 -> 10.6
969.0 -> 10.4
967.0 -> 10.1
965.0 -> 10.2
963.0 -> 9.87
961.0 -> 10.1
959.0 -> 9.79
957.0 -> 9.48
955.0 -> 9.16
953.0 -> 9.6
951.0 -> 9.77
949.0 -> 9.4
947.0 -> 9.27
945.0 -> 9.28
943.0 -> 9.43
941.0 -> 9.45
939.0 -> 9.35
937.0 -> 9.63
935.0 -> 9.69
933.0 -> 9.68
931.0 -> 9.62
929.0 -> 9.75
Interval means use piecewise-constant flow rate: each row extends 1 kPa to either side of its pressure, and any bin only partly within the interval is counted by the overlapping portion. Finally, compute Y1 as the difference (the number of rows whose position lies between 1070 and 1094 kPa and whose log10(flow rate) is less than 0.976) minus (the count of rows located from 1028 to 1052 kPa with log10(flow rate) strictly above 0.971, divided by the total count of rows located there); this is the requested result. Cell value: 9.5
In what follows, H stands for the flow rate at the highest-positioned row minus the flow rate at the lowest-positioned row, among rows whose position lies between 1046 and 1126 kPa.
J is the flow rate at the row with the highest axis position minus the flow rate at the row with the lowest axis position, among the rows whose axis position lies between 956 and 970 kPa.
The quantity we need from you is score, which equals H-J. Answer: -2.3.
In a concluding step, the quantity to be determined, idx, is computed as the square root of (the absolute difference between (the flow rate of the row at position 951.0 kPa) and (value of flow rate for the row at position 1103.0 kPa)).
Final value 0.95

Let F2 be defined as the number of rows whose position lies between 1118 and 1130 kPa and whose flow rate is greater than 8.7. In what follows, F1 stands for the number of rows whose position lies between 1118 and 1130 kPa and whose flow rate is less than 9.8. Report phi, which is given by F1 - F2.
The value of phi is 6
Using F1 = 6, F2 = 0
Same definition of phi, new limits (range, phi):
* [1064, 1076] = 4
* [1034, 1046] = -1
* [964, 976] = -6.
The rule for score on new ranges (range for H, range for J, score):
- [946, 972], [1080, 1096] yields 1.0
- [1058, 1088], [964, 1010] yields 2.3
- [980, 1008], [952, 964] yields -1.8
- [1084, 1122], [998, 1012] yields -0.8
